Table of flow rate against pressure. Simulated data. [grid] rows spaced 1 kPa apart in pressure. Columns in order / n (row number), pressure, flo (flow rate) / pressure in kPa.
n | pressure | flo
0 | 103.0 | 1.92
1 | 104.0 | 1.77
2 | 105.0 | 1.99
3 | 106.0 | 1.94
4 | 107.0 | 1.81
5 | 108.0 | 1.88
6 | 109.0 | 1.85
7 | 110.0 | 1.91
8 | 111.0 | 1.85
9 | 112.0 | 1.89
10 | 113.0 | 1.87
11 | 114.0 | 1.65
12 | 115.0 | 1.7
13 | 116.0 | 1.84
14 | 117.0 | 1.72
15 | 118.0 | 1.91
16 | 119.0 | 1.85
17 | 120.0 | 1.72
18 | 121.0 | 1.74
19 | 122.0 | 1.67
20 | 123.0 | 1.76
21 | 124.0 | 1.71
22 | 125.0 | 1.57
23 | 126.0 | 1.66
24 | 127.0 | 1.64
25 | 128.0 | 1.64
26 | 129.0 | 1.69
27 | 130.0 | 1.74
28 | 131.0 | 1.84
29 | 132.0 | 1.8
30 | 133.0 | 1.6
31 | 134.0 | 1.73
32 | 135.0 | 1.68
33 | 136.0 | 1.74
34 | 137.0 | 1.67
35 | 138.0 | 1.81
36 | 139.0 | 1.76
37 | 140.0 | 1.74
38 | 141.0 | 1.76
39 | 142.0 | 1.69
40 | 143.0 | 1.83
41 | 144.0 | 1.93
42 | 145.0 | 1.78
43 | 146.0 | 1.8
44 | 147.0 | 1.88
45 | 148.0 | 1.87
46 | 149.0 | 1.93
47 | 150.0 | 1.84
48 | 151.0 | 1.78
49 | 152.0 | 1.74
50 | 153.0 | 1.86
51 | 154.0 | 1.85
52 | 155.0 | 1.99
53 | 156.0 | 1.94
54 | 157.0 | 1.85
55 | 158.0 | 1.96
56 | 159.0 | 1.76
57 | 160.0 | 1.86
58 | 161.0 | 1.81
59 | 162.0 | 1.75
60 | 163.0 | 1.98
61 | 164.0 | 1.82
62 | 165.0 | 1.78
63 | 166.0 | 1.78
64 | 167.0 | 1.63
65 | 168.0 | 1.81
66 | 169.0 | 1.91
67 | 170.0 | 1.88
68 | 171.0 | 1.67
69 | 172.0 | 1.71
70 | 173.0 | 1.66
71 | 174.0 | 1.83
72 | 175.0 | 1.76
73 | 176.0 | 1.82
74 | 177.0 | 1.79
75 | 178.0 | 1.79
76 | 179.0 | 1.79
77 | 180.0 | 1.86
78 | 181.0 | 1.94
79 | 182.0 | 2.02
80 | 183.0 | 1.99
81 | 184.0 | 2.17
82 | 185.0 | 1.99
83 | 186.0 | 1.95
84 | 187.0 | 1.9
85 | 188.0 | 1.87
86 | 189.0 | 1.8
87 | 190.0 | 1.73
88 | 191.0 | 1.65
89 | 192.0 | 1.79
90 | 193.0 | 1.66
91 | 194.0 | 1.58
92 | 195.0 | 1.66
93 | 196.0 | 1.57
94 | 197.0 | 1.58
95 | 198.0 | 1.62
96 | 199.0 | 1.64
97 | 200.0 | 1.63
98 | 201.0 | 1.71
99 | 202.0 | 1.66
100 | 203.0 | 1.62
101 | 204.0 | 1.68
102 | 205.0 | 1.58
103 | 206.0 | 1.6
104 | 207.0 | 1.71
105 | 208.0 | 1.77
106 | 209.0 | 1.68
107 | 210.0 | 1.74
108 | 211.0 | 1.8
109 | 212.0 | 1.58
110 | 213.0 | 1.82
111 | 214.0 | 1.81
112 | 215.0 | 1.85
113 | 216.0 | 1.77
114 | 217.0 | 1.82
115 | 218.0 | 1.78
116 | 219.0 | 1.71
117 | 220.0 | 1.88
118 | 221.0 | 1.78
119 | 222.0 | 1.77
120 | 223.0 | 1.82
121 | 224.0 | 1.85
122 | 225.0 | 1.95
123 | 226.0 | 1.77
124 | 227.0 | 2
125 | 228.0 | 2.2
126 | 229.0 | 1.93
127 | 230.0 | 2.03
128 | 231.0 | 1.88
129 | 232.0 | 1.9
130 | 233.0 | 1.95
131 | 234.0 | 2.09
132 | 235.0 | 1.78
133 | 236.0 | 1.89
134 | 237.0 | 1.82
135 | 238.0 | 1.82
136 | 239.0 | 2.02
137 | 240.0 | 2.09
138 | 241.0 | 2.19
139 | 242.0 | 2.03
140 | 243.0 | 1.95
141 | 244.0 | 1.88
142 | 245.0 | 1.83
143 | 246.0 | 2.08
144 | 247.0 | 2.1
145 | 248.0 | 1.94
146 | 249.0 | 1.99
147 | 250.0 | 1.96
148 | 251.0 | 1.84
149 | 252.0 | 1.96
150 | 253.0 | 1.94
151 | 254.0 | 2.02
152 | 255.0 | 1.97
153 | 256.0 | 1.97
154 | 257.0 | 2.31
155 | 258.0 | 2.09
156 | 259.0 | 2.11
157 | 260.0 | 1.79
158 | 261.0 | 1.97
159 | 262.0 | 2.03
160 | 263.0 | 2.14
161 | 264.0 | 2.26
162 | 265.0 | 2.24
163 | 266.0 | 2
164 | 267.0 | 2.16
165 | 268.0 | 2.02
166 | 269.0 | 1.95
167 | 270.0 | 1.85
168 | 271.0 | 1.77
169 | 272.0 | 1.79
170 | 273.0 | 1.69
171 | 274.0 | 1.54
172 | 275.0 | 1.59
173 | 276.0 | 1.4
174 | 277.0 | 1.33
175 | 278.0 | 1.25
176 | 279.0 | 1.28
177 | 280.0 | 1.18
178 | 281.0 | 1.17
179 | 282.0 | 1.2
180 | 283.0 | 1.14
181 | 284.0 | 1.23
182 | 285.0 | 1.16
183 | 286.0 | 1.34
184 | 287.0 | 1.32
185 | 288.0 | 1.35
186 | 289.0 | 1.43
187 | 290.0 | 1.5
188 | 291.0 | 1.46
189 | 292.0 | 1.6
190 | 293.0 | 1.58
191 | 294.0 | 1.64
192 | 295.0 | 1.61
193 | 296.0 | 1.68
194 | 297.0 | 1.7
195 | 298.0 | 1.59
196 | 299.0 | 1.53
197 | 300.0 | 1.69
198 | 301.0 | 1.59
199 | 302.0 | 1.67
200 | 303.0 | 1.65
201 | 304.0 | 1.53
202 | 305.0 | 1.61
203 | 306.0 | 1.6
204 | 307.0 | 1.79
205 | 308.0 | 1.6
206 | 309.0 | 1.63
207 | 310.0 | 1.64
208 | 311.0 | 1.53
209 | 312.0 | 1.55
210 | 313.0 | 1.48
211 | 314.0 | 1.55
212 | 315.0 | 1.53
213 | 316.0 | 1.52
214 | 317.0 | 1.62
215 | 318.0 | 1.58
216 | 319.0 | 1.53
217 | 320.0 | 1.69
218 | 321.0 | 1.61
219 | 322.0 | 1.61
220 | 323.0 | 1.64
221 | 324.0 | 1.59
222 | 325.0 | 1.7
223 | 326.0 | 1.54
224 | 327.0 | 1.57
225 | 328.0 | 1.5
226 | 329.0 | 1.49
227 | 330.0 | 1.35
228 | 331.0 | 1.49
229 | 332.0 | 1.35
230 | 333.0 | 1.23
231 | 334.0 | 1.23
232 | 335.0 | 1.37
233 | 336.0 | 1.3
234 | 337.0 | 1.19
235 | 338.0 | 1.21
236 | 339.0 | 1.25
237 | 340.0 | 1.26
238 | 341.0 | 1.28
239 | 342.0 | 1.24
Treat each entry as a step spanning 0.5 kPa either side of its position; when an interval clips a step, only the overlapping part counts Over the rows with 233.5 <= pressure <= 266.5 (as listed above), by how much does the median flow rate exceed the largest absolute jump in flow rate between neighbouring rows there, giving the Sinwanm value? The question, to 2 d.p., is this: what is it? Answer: 1.65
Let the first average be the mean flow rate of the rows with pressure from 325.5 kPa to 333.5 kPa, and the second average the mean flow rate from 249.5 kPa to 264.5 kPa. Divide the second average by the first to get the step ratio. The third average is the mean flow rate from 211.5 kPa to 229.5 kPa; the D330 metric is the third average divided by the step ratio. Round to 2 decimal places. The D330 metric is 1.31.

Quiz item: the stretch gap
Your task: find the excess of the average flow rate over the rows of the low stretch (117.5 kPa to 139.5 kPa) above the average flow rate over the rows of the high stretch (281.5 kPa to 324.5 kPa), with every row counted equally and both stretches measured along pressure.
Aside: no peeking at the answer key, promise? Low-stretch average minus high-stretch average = 0.19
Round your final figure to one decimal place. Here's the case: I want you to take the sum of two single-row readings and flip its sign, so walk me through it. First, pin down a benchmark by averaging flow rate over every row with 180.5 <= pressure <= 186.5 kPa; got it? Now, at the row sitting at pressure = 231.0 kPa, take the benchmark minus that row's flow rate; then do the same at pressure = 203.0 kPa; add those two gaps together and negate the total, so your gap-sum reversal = -0.5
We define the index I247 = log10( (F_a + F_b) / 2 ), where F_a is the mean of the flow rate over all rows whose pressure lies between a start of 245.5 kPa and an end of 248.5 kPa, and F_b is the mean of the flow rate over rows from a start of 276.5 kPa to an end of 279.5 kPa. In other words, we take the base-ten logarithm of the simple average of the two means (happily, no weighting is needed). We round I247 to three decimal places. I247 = 0.221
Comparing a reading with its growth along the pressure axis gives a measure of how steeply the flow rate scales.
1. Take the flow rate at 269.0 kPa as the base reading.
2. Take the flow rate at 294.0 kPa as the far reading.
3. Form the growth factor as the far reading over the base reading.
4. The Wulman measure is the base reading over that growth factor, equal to 2.3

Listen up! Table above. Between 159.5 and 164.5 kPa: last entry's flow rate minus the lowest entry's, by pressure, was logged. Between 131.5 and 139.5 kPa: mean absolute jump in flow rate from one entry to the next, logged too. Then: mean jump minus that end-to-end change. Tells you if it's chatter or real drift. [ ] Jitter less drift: 0.14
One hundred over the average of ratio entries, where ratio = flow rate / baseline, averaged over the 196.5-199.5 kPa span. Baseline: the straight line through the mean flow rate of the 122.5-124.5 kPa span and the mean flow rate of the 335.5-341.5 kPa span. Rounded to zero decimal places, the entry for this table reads 97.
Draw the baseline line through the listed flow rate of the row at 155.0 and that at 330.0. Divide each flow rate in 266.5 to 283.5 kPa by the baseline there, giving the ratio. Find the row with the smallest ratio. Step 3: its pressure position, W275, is 283.0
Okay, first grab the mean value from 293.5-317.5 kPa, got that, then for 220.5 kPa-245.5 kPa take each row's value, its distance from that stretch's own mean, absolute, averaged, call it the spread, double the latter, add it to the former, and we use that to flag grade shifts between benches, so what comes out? 1.81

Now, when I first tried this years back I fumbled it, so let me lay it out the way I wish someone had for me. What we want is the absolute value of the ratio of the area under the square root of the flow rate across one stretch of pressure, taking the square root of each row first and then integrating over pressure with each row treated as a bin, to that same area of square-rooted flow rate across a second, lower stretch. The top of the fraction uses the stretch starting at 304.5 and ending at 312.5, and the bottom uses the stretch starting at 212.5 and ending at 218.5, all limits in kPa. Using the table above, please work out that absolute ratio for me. 1.3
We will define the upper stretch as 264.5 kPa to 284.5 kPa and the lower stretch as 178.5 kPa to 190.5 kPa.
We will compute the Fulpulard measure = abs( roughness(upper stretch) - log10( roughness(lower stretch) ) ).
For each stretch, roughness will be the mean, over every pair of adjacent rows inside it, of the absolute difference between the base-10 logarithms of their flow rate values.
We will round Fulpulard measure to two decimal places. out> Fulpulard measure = 1.78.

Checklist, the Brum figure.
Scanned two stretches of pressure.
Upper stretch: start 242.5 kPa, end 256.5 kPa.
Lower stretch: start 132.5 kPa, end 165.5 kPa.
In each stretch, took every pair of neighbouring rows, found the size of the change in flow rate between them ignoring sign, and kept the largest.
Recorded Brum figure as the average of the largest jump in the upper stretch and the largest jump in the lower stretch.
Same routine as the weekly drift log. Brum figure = 0.24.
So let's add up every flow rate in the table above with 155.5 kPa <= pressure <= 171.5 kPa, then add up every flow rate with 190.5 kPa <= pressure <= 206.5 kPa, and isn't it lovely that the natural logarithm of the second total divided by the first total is -0.11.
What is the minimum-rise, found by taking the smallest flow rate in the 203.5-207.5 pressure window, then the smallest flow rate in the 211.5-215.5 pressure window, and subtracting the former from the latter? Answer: 0.0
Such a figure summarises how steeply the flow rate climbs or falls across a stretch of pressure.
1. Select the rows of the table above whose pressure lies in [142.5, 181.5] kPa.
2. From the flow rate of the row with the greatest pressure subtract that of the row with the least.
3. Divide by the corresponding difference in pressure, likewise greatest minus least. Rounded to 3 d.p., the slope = 0.003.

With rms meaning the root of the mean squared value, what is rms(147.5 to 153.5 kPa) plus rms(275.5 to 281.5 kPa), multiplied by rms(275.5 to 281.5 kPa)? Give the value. 4.0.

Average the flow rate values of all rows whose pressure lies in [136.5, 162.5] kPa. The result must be 1.82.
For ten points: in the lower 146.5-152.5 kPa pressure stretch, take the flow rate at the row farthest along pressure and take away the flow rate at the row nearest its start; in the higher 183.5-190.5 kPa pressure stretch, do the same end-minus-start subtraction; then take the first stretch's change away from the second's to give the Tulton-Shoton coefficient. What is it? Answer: -0.30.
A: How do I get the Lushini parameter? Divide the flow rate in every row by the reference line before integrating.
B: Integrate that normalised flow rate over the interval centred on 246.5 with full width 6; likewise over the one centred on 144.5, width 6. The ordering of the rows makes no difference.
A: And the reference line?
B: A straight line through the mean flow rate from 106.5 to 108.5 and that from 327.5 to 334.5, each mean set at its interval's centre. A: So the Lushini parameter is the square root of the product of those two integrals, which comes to 6.85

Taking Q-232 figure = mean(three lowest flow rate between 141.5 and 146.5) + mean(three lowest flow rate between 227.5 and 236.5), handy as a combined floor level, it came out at 3.61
